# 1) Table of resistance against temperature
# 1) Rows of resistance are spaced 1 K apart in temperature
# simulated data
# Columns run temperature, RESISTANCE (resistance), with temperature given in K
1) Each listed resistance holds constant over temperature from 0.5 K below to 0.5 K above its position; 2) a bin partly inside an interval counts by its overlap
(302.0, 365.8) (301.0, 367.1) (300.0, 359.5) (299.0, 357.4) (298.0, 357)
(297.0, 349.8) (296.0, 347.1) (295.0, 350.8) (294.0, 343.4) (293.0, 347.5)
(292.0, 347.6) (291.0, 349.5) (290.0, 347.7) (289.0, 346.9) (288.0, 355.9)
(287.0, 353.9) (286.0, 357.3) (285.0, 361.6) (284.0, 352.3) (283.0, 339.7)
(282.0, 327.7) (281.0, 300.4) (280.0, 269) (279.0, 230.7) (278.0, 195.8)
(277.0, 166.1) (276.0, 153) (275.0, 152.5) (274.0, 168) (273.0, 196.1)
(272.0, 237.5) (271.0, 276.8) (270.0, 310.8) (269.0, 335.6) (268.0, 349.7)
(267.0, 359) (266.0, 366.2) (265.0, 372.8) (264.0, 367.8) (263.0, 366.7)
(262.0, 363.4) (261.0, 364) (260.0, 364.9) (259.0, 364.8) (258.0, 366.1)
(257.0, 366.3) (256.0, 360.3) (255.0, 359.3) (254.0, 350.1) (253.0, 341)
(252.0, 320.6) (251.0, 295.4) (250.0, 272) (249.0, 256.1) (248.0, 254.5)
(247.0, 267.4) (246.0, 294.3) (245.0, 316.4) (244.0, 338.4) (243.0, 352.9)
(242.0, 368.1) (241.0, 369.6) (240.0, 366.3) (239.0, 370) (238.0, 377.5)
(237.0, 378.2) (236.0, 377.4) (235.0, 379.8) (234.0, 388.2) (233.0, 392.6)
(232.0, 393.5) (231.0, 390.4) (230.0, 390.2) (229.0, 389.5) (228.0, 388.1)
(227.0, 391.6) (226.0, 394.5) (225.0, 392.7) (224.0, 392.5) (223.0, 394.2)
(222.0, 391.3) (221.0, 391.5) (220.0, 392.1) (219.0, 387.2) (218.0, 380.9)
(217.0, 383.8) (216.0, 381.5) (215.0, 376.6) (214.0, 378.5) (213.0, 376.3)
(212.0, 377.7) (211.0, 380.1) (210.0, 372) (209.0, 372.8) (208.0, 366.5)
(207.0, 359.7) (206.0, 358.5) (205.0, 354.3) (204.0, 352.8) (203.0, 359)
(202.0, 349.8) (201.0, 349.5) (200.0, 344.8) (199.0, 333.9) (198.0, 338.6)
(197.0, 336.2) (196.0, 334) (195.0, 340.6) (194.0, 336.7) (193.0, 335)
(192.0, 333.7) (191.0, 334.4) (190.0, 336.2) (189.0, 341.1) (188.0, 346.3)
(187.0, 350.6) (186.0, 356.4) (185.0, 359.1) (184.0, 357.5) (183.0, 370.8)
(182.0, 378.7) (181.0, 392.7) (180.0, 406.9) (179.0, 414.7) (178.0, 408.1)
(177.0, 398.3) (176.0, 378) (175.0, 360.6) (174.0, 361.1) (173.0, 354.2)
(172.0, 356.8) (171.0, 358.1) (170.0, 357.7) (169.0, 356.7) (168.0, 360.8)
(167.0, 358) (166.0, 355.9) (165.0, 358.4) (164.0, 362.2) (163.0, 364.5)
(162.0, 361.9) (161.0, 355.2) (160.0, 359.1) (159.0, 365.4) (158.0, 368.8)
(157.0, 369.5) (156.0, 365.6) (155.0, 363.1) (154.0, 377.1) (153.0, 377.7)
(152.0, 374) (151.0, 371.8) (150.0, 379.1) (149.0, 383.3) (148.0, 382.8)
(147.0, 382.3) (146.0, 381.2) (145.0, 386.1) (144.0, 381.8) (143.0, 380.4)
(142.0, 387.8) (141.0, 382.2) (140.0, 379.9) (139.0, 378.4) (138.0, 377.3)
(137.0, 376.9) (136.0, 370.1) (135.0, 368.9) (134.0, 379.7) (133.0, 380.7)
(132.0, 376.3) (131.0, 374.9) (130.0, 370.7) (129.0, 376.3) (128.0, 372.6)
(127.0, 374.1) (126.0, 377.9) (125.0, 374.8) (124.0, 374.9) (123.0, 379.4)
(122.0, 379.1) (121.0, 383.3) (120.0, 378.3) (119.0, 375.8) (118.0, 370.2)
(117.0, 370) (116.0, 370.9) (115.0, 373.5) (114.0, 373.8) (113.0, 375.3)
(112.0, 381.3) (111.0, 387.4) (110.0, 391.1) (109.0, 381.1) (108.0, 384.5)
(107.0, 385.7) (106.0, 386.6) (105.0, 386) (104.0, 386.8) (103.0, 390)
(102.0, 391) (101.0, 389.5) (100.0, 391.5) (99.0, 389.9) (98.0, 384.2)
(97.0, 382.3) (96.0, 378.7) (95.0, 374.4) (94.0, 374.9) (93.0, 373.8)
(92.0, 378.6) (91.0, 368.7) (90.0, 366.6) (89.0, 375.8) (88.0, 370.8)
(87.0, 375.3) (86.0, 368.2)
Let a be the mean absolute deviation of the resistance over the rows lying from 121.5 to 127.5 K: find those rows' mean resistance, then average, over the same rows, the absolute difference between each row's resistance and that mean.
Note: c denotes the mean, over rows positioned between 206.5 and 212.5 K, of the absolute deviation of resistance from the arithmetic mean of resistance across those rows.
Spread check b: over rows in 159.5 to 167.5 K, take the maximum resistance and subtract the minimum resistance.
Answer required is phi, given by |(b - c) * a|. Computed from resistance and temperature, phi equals 8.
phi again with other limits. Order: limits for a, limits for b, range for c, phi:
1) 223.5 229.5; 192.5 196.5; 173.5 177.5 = 13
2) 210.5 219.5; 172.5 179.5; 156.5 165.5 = 154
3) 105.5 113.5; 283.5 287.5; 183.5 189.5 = 13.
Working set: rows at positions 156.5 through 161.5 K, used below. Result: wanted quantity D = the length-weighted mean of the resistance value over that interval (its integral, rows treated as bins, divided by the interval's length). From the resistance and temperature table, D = 364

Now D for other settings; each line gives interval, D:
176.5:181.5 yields 404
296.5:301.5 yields 358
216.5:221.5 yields 387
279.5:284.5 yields 318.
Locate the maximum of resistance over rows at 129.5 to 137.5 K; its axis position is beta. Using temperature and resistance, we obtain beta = 133.0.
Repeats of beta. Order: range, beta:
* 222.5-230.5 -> 226.0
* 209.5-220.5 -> 220.0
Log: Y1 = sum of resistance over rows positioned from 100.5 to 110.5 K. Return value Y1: 3872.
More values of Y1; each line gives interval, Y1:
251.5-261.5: 3557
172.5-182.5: 3853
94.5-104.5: 3858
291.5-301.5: 3527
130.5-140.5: 3763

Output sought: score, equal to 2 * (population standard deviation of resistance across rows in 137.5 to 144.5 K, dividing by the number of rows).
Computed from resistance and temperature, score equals 6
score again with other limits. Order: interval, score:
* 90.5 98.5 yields 9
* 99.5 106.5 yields 4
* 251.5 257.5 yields 31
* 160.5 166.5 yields 7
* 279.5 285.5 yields 64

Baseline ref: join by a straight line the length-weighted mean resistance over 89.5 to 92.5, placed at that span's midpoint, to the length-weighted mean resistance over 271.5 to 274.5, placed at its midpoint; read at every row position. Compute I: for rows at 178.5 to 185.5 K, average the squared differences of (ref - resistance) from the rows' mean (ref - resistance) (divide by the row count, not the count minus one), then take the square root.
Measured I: 19.1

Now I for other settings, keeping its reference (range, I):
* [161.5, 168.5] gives 2.2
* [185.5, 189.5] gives 4.6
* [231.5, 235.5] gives 4.5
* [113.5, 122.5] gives 6.3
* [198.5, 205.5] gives 9.1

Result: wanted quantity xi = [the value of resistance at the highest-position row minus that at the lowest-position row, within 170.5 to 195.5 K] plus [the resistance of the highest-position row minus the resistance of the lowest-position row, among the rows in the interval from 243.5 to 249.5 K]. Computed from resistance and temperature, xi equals -100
